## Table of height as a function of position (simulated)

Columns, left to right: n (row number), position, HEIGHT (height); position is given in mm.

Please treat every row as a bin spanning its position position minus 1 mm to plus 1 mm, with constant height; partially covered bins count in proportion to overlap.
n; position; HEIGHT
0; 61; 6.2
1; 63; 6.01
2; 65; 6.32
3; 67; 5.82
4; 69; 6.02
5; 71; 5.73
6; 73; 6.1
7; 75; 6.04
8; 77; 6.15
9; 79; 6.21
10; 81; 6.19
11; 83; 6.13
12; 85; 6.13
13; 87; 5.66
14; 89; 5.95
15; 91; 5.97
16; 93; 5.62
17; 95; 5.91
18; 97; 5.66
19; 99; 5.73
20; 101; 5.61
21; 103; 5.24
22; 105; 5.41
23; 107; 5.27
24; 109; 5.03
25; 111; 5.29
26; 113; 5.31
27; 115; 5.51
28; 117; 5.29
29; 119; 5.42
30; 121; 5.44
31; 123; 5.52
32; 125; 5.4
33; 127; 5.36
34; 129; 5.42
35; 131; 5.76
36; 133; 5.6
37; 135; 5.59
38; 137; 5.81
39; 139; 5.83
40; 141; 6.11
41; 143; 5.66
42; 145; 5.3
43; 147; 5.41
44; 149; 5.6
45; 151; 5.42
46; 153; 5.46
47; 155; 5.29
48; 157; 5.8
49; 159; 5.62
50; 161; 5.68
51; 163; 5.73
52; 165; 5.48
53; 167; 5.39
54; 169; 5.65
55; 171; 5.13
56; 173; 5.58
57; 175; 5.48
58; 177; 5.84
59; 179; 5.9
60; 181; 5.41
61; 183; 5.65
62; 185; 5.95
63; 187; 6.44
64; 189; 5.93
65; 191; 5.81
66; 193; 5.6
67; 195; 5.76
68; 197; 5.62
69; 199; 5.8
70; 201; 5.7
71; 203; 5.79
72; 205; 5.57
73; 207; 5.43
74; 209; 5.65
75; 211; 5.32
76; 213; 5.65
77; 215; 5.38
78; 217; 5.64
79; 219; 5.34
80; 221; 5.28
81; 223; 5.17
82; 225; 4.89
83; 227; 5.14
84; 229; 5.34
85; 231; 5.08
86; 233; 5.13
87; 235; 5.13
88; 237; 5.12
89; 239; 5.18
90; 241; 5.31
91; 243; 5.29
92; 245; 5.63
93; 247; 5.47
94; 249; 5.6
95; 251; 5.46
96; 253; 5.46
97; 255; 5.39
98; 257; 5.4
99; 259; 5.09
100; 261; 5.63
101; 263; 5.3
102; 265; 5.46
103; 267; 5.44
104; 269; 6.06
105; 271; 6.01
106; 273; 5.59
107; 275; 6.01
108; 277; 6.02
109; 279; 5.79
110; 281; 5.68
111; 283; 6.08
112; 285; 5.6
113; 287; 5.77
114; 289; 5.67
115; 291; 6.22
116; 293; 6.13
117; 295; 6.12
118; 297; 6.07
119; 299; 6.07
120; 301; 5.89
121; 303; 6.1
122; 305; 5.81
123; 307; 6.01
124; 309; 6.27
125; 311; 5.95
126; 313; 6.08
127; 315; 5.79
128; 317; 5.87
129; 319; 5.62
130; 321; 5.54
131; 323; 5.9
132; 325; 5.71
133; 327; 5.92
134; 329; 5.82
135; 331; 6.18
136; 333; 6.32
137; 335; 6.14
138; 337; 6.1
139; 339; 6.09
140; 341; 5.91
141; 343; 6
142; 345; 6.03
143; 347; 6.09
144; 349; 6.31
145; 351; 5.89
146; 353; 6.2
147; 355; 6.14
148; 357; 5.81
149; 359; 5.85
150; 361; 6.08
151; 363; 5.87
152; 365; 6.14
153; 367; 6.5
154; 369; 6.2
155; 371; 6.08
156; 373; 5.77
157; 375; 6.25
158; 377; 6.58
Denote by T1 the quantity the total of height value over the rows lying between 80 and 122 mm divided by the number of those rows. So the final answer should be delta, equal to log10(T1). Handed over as 0.7488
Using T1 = 5.61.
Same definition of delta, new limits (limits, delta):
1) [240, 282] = 0.7463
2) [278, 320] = 0.7733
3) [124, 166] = 0.7472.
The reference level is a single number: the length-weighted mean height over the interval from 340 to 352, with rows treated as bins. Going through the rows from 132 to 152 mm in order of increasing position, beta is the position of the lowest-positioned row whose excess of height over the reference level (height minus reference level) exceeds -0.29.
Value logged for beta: 137 mm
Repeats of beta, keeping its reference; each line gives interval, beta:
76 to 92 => 77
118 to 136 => 131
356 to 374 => 357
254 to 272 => 269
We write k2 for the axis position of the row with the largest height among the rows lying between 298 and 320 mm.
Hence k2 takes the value 309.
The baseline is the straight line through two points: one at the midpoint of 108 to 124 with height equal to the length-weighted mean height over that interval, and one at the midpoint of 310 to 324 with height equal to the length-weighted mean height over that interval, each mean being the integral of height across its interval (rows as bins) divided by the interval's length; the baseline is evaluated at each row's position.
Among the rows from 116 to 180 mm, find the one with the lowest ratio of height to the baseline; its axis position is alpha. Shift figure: 171 mm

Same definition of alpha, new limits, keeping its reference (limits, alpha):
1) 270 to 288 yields 285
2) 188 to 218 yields 211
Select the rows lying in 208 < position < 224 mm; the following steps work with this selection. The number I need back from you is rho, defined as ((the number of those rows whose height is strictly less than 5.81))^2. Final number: 64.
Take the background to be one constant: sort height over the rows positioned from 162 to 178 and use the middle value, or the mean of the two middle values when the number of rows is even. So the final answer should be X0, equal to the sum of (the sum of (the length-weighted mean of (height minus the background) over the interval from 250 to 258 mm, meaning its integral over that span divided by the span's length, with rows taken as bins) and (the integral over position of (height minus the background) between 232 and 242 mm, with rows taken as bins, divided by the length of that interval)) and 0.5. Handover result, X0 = 0.04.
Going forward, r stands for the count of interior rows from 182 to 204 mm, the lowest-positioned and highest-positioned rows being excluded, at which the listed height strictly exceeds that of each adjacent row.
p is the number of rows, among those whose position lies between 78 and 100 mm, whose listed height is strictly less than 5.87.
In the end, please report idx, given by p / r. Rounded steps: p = 4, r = 3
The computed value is 1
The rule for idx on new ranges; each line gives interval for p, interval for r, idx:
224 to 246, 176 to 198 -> 4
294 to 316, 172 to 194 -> 1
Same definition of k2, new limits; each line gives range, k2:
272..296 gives 291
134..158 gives 141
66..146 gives 79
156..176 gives 157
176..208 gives 187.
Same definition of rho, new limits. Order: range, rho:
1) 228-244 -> 64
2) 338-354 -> 0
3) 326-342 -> 0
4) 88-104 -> 25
